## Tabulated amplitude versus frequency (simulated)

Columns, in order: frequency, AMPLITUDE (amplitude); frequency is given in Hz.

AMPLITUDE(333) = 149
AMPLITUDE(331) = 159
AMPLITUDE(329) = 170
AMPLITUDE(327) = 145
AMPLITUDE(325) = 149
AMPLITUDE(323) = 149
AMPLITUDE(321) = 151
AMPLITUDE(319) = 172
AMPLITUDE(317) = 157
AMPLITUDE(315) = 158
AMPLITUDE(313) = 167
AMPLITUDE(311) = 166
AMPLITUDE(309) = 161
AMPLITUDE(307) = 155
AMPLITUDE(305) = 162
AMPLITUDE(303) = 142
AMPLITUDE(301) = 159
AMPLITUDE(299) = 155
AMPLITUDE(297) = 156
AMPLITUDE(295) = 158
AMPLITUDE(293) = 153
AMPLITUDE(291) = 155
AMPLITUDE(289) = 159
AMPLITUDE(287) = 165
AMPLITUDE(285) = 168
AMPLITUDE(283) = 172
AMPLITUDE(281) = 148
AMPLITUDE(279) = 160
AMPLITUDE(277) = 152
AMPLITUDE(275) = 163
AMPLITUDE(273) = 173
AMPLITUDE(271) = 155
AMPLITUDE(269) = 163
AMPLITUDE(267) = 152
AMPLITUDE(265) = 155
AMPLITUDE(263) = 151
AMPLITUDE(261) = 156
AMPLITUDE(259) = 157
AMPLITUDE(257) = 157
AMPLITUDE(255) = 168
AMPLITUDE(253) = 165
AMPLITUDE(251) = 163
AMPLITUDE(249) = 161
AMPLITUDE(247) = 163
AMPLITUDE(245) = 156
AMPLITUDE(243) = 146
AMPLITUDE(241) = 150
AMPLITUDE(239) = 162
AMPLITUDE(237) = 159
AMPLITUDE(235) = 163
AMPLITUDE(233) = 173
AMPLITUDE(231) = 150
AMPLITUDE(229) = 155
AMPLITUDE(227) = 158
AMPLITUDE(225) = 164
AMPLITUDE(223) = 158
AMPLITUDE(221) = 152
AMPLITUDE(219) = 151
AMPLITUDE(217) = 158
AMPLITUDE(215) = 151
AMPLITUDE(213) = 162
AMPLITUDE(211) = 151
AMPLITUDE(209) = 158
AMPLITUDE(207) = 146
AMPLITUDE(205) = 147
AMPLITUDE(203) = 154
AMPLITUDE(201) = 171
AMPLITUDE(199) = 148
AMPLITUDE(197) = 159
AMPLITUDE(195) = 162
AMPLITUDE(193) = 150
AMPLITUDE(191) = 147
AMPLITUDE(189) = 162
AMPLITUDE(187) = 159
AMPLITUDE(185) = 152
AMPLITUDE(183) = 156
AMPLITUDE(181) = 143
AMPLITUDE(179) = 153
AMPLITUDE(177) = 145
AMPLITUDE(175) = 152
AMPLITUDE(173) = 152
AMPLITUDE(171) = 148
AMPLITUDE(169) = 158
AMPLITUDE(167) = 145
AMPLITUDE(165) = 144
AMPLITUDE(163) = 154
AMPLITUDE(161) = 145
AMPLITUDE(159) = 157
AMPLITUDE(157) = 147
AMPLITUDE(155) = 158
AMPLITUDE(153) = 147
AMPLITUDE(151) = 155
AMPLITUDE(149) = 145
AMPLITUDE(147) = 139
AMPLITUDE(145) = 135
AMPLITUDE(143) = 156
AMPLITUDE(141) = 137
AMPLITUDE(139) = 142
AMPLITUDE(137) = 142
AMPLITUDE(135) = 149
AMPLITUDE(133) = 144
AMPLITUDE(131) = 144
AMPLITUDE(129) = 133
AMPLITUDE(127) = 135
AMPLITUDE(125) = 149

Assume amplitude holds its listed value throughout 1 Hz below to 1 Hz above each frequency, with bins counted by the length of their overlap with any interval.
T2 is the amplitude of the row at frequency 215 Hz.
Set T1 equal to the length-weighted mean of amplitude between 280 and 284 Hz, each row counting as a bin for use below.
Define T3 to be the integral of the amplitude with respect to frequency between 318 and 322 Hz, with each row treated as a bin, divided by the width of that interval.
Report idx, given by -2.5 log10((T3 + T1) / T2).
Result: -0.82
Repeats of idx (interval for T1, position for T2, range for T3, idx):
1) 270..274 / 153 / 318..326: -0.84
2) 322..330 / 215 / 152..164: -0.76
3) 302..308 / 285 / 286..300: -0.67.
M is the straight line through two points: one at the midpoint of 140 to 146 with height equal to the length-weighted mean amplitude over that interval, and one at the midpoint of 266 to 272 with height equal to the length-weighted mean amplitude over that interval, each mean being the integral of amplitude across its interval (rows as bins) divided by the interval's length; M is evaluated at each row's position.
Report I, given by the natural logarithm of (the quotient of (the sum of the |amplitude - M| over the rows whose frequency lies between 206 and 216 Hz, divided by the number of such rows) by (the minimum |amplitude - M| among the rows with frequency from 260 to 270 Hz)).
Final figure 3.1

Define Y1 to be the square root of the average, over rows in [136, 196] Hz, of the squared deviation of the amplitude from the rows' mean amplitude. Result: 7.15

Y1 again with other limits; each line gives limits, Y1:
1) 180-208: 7.61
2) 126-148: 6.49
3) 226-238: 7.16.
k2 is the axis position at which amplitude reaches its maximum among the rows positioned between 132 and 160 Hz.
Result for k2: 155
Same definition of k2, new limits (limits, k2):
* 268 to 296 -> 273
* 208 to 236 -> 233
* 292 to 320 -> 319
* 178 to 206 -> 201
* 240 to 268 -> 255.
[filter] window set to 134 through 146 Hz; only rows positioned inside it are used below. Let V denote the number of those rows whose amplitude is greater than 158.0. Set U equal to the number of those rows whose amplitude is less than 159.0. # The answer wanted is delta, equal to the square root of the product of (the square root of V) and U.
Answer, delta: 0.0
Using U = 6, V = 0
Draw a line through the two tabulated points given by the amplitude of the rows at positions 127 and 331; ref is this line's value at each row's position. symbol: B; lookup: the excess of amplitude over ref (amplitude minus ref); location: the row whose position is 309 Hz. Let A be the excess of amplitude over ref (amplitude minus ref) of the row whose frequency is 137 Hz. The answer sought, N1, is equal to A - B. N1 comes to 1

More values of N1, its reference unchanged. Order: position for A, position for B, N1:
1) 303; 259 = -20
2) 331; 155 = -20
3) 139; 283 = -13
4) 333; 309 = -15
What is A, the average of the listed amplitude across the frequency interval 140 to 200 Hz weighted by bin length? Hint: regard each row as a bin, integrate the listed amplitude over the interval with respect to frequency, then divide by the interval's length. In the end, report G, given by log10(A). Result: 2.18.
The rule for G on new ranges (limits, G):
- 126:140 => 2.15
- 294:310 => 2.19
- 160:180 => 2.17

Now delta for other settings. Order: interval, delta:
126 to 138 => 0.0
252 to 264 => 2.4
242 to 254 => 2.0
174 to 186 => 0.0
